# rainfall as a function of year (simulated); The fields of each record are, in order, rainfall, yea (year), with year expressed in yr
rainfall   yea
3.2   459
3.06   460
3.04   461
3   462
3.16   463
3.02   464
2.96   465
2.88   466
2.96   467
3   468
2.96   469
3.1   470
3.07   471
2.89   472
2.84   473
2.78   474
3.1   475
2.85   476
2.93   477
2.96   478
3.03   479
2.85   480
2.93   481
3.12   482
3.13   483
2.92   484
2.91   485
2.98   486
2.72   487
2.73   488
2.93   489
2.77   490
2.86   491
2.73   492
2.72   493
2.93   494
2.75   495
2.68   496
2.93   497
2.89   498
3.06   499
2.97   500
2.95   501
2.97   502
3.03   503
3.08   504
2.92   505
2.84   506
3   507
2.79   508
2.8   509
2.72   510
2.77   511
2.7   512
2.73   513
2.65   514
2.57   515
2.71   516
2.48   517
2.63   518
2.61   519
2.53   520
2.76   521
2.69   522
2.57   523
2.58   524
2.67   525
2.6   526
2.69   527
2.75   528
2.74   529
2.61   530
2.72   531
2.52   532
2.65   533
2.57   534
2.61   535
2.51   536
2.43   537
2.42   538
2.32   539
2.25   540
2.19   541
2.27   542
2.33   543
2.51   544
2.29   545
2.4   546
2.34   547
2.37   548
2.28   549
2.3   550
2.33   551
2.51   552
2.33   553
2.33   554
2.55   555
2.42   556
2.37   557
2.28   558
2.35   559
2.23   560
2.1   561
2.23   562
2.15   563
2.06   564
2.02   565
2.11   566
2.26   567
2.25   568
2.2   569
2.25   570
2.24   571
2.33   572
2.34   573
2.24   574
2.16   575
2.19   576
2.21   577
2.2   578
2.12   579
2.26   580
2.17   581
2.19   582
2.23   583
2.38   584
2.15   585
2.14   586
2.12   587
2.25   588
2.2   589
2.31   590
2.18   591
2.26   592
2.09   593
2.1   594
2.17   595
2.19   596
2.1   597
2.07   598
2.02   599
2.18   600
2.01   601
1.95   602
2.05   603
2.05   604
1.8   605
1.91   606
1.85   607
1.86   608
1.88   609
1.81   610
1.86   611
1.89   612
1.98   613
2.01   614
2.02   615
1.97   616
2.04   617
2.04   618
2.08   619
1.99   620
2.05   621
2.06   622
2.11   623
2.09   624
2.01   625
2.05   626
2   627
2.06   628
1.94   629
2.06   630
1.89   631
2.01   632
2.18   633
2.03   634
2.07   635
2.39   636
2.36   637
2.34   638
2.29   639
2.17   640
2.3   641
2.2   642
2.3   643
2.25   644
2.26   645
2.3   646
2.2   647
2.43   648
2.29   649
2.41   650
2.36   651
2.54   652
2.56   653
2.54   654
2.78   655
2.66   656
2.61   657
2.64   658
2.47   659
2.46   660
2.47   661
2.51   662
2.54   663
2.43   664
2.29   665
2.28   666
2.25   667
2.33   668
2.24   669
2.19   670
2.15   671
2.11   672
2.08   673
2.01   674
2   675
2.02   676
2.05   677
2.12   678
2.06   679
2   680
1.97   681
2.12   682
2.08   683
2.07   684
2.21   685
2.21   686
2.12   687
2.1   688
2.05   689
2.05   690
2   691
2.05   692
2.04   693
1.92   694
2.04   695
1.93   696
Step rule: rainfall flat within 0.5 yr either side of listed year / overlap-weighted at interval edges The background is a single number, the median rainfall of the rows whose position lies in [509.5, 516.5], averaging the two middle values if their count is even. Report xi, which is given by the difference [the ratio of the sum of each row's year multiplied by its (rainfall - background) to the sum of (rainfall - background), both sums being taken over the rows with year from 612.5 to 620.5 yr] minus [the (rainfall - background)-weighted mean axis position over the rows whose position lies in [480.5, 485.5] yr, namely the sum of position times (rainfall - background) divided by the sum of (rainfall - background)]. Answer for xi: 133.6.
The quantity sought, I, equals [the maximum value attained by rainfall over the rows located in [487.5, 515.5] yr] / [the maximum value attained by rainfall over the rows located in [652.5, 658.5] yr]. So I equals 1.11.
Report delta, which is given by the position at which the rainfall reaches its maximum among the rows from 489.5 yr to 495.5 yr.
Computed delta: 494 yr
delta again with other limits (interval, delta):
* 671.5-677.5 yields 672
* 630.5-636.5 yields 636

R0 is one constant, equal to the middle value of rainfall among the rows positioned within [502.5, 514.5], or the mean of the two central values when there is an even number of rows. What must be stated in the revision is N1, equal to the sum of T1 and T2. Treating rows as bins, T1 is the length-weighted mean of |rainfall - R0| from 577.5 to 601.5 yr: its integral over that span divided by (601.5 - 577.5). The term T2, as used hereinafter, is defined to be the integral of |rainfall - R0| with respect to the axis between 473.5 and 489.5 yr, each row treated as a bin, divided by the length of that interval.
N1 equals 0.78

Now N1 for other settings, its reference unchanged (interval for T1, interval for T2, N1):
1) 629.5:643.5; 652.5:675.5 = 1.03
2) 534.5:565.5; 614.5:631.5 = 1.24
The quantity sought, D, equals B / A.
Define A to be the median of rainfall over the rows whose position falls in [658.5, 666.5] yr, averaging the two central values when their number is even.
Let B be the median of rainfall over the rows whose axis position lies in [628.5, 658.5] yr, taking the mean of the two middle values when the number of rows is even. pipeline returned 0.93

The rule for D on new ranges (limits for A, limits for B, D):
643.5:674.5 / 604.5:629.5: 0.85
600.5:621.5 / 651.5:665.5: 1.28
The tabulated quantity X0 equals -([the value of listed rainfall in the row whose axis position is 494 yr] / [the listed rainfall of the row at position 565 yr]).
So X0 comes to -1.45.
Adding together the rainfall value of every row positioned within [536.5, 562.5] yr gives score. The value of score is 61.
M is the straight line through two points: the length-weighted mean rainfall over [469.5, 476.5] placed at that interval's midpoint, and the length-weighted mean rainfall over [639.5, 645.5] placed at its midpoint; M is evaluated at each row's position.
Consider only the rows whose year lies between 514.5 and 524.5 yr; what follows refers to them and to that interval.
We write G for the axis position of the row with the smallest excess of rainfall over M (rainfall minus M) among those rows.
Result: 517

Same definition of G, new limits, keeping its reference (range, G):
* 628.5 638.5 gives 631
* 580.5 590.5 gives 587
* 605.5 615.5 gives 610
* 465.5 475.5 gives 474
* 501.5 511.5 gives 510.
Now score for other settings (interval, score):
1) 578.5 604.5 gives 56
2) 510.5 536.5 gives 69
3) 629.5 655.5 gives 60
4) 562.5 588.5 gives 57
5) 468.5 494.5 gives 76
